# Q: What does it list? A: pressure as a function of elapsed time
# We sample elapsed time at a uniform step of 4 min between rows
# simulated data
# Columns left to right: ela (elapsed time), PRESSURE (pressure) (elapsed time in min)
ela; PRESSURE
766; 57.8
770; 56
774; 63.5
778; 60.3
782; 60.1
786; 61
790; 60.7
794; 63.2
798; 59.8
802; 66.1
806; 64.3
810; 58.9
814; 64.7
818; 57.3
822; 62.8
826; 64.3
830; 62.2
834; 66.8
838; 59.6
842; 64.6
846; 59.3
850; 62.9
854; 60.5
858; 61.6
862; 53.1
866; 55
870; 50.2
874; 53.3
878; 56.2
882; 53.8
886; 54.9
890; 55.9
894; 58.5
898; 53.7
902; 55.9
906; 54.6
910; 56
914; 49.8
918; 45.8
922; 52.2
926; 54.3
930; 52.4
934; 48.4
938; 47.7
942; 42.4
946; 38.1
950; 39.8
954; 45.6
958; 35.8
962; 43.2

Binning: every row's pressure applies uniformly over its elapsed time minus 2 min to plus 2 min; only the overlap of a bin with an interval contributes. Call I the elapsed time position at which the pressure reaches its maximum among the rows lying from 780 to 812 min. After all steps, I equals 802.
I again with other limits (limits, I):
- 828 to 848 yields 834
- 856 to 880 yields 858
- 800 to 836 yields 834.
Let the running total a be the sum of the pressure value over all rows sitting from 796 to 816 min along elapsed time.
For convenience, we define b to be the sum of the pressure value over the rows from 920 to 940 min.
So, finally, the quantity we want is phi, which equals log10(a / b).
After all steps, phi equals 0.09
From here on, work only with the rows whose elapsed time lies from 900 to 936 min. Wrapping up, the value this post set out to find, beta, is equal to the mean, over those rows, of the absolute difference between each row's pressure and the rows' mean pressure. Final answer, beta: 2.8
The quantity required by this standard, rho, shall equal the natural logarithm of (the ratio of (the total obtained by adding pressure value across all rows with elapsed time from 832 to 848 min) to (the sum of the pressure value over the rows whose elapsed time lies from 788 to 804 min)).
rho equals 0.00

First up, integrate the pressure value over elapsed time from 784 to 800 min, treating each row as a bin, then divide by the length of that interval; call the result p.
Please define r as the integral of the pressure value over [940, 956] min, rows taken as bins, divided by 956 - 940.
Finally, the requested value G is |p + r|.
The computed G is 103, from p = 61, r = 41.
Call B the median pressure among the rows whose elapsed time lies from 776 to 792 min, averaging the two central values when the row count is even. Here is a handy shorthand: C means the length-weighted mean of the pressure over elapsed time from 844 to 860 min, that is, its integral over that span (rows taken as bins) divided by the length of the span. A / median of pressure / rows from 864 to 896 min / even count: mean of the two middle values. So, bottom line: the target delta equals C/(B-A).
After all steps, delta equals 11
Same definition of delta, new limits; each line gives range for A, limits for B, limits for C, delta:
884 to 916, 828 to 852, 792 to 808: 9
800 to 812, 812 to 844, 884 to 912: -74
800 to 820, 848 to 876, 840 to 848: -7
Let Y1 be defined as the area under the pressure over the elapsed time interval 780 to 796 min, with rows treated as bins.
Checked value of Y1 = 980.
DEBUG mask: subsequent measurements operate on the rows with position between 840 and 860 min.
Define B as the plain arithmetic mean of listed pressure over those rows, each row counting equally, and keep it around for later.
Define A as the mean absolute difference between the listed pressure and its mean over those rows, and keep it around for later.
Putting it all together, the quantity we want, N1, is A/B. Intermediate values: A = 1.6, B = 61.8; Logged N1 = 0.026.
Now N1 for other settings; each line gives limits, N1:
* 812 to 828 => 0.040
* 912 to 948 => 0.082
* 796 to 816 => 0.043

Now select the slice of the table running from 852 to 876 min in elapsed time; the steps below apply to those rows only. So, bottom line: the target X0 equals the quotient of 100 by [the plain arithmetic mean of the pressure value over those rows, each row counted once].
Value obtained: 1.80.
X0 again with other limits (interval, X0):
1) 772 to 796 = 1.63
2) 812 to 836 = 1.59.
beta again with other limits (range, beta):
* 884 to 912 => 1.1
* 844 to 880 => 3.7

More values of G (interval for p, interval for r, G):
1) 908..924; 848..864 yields 110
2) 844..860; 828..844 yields 124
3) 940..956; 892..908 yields 97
